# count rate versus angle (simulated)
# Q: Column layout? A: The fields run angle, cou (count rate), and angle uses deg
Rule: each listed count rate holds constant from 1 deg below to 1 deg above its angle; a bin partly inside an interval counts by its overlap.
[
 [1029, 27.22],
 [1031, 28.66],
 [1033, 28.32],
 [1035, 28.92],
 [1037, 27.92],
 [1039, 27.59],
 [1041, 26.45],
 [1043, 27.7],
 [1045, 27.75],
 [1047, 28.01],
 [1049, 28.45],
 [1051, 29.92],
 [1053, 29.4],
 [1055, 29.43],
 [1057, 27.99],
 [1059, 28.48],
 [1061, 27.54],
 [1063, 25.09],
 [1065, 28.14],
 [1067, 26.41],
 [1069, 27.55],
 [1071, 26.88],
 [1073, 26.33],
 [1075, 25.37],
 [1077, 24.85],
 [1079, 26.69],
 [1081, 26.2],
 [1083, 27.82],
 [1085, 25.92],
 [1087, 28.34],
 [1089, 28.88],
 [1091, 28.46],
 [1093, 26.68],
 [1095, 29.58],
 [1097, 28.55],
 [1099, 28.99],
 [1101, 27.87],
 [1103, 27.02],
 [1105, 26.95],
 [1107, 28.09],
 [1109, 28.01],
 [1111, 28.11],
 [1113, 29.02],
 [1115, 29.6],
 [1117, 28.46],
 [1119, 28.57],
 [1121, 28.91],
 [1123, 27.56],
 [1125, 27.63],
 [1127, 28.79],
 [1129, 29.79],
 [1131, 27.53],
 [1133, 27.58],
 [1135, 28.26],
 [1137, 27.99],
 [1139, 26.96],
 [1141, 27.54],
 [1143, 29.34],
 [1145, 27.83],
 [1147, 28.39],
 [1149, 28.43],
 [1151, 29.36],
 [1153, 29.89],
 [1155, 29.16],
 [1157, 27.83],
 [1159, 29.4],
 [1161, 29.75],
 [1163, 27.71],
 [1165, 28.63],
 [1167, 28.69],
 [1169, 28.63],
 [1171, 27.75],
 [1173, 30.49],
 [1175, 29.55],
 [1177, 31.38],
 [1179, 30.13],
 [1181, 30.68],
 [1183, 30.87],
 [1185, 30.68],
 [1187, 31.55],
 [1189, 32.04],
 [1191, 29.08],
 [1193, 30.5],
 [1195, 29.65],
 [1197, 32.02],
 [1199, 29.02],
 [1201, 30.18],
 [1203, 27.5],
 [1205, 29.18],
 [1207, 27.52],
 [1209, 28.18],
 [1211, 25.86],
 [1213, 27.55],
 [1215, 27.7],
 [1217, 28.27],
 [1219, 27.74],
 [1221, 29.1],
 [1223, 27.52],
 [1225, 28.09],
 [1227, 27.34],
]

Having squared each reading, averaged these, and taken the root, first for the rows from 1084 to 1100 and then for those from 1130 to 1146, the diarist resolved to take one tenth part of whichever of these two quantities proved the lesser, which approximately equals 2.79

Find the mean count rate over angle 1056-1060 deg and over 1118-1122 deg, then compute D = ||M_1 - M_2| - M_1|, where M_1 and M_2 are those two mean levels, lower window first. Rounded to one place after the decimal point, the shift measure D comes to 27.7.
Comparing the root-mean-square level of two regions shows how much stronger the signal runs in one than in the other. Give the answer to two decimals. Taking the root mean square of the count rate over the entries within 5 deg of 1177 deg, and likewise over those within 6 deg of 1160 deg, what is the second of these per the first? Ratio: 0.94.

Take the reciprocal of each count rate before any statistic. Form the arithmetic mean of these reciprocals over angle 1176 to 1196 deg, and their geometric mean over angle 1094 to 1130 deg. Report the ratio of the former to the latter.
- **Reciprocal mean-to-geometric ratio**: 0.93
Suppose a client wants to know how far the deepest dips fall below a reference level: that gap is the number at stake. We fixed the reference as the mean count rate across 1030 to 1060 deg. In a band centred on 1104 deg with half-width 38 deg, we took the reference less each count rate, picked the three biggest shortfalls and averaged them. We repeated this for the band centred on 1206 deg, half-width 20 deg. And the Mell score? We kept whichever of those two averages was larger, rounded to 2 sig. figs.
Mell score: 3.0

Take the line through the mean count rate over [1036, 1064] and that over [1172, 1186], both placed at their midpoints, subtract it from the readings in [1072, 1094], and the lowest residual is -3.7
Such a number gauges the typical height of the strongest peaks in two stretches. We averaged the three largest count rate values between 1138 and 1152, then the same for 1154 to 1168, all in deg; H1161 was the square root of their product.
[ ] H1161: 29.2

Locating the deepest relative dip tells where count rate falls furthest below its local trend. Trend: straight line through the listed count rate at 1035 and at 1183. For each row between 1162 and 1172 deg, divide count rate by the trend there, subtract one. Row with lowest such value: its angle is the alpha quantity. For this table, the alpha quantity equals 1171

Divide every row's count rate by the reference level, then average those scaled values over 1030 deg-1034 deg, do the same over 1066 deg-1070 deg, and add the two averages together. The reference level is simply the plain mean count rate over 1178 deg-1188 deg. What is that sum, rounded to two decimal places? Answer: 1.80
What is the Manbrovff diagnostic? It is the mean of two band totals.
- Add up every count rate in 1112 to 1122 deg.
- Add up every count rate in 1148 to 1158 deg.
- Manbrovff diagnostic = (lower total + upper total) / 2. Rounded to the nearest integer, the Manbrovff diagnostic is 145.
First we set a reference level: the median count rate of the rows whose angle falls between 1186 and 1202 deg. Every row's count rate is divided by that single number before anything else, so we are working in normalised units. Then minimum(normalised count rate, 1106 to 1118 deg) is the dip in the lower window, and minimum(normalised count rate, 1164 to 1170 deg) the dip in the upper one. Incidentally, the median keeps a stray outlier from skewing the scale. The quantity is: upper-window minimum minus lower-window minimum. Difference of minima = 0.02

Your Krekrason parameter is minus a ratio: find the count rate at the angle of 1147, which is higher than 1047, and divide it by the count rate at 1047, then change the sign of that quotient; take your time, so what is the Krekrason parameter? -1.01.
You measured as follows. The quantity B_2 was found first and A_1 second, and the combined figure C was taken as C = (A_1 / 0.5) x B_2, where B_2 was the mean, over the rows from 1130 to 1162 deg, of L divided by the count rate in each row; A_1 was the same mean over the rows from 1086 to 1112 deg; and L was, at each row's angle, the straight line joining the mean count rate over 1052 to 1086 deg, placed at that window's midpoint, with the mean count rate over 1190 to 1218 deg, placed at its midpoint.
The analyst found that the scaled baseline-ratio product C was 1.925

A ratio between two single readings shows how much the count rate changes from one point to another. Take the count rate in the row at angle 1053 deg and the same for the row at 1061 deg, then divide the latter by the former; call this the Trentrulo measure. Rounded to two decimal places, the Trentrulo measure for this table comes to 0.94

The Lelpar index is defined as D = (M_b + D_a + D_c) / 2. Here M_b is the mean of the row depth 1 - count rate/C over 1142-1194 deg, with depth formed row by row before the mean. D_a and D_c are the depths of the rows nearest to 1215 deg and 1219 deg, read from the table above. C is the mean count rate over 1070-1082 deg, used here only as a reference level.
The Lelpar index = -0.131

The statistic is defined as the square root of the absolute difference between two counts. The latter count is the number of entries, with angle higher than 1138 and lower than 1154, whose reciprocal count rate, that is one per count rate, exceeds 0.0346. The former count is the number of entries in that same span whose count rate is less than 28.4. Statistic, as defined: 1.0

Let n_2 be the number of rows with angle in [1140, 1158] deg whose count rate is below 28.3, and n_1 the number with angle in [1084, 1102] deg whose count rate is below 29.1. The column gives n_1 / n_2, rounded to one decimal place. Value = 2.7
